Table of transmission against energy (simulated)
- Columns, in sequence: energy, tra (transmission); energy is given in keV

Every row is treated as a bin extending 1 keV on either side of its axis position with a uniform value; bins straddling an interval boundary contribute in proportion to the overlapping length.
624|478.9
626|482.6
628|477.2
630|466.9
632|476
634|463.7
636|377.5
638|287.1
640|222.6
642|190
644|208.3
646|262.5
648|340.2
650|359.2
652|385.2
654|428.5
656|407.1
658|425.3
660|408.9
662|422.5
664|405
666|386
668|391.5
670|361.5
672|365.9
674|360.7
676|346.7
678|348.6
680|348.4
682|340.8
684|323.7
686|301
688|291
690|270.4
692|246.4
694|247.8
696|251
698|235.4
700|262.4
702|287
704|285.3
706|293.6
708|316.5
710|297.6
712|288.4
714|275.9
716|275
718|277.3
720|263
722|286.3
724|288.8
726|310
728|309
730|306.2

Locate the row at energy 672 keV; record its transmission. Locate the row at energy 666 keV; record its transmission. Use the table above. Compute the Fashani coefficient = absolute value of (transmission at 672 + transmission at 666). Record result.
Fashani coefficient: 752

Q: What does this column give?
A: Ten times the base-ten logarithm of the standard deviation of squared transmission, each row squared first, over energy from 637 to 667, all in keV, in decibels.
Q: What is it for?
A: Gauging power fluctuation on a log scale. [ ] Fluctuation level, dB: 47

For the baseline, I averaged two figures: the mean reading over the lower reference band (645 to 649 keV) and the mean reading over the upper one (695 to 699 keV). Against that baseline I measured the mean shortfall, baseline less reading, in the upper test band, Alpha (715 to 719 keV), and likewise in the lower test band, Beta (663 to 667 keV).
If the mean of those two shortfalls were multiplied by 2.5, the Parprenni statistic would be -159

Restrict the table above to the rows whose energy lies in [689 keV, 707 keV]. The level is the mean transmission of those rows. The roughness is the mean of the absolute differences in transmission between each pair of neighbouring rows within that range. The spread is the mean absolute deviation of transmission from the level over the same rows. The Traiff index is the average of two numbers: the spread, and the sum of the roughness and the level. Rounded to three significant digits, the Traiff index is 148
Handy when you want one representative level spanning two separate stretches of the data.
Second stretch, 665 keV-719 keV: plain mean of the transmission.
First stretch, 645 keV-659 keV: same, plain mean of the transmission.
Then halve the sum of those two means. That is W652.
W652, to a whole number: 340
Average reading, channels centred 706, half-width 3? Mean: 298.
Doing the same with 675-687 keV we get 335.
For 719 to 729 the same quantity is 291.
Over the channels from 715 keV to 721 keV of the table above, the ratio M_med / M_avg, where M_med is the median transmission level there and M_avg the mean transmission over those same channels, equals 1.01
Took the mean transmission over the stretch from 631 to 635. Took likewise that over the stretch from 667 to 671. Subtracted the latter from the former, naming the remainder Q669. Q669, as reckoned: 93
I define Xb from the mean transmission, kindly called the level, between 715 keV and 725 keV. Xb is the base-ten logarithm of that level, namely 2.44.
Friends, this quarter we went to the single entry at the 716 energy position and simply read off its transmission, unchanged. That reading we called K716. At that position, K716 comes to 275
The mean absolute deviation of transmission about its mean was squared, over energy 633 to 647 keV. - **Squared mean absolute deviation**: 5795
